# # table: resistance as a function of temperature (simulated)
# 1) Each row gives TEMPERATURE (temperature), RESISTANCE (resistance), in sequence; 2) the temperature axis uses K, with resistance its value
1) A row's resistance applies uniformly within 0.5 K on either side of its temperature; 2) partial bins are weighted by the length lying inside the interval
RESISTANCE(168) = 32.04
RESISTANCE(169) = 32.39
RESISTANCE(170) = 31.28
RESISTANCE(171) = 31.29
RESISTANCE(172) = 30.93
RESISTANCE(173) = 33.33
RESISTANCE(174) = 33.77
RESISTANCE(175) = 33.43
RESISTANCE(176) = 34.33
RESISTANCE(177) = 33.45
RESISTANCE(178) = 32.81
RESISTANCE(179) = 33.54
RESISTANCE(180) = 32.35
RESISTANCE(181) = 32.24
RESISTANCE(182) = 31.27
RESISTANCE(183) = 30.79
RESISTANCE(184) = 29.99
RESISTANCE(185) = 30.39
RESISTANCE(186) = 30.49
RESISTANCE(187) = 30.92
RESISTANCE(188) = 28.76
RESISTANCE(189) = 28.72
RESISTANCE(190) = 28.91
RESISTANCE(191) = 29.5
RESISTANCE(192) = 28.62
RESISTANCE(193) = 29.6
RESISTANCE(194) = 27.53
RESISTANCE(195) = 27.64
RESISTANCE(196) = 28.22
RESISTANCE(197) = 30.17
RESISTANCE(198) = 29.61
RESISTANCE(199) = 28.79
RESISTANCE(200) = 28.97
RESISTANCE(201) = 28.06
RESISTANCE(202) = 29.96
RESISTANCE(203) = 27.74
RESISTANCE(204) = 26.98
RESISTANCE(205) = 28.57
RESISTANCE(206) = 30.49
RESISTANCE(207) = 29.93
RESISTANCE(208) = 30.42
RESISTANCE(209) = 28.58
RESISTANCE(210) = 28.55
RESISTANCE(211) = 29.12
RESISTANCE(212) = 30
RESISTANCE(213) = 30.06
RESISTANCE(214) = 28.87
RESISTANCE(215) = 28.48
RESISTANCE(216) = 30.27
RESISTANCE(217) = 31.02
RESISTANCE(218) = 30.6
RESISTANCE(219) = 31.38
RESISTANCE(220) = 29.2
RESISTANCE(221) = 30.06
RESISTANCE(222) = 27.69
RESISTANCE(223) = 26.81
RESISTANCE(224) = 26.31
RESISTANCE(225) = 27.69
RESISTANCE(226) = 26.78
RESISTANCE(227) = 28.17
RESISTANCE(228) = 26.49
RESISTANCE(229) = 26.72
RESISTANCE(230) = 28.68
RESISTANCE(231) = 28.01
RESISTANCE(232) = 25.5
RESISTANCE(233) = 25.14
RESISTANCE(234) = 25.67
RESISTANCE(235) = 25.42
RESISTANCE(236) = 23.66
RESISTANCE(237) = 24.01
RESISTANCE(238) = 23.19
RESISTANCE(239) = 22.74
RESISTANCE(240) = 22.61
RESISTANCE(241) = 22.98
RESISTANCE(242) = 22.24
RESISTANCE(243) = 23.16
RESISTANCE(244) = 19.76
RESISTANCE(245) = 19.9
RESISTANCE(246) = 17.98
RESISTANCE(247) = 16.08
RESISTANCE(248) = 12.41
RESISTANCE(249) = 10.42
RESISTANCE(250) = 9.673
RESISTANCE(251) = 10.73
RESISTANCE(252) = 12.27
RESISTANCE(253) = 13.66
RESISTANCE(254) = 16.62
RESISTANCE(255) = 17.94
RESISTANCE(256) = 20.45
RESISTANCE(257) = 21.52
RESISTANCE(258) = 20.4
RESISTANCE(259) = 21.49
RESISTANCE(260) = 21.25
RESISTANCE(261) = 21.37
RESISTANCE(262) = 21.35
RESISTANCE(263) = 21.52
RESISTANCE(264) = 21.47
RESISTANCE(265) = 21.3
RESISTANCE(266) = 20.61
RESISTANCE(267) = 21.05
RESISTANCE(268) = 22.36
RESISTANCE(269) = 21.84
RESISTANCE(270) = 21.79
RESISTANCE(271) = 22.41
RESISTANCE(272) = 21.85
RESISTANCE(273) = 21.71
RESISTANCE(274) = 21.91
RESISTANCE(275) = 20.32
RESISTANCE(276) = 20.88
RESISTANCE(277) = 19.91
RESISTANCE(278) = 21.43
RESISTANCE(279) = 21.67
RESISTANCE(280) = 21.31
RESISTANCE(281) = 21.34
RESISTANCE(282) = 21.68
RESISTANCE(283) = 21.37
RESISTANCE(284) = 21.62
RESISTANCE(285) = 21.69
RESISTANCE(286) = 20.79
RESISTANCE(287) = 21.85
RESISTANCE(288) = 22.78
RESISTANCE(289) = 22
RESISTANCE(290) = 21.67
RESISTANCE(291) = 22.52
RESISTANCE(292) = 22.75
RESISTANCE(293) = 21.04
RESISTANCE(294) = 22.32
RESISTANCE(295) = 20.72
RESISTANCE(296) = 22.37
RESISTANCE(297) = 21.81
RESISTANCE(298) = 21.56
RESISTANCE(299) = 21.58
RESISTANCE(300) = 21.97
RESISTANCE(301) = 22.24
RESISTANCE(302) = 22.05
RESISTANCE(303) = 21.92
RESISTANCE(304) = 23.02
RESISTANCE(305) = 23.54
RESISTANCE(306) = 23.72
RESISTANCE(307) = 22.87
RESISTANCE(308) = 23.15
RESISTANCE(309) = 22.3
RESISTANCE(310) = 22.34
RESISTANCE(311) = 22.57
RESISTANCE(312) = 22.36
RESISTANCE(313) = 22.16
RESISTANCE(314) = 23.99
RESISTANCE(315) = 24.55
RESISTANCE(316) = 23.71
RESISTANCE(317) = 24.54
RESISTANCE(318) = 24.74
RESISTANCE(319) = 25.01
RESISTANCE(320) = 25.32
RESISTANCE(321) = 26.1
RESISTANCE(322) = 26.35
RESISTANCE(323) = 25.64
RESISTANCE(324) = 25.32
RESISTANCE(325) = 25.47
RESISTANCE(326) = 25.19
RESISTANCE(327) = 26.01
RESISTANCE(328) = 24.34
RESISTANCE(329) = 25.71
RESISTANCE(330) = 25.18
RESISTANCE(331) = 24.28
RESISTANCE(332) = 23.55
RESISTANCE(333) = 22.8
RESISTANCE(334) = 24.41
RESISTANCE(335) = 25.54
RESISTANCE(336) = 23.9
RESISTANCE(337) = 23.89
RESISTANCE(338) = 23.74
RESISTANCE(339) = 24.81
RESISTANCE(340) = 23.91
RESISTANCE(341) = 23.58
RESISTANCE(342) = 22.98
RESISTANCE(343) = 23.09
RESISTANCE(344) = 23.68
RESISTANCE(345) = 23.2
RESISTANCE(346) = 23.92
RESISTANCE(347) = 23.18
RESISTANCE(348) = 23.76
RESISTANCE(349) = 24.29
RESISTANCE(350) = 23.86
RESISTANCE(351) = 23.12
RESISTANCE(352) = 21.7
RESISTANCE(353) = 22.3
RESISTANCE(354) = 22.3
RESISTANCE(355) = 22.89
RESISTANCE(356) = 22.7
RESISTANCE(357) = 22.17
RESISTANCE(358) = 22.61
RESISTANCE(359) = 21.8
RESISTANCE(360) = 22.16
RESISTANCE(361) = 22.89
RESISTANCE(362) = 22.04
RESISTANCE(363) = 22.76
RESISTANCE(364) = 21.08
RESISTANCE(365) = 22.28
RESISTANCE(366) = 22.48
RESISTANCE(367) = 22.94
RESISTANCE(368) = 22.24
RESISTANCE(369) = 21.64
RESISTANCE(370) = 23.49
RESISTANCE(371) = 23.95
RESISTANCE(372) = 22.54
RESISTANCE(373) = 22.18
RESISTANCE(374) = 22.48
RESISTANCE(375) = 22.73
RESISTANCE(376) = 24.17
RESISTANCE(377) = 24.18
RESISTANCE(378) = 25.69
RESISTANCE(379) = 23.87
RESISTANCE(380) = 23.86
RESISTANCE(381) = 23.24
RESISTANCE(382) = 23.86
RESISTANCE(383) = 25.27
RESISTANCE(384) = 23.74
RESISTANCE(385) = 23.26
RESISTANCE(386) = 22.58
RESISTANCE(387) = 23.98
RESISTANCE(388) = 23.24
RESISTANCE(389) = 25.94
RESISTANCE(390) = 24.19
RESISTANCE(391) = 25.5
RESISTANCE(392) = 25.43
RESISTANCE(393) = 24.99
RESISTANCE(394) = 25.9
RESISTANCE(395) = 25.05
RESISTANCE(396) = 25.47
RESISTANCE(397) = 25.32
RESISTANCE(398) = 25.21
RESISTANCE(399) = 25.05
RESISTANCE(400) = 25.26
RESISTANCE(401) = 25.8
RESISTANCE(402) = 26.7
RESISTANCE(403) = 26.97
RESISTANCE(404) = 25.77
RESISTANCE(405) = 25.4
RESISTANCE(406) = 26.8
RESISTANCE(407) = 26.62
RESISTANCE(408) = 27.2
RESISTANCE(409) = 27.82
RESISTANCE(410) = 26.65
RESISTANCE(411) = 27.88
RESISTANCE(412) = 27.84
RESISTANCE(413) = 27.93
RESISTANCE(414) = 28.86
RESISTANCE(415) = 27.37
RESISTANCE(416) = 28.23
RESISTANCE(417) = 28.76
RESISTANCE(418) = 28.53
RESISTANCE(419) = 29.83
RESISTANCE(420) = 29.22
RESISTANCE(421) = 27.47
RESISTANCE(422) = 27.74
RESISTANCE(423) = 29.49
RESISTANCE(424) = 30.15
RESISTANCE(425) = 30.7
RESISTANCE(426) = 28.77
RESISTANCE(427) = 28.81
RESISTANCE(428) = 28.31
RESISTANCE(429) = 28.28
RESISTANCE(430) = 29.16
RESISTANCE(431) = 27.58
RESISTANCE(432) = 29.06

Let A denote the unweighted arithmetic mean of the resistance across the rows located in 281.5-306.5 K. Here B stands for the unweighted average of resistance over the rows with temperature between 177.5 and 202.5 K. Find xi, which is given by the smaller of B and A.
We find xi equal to 22.0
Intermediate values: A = 22.0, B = 30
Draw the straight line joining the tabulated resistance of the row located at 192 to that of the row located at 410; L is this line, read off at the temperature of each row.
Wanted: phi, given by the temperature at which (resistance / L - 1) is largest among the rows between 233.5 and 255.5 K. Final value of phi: 234 K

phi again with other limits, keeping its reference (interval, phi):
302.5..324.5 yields 322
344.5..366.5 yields 349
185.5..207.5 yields 187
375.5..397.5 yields 394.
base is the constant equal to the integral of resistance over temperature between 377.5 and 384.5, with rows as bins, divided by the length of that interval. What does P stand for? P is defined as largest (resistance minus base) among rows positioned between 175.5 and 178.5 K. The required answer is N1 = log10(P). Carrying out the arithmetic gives 1.00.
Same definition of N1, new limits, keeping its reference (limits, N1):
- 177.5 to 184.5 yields 0.97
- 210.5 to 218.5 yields 0.83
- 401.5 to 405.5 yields 0.44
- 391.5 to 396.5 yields 0.23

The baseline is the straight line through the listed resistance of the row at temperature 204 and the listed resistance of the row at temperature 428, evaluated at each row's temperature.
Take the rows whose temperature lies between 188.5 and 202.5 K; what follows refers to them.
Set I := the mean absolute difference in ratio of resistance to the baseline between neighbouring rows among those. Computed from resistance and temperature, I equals 0.033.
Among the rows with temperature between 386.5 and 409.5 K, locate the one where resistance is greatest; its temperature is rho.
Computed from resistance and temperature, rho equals 409 K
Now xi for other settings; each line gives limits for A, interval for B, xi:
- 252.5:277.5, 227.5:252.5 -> 20.7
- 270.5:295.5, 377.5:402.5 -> 21.6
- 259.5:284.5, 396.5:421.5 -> 21.4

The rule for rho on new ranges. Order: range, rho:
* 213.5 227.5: 219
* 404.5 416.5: 414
